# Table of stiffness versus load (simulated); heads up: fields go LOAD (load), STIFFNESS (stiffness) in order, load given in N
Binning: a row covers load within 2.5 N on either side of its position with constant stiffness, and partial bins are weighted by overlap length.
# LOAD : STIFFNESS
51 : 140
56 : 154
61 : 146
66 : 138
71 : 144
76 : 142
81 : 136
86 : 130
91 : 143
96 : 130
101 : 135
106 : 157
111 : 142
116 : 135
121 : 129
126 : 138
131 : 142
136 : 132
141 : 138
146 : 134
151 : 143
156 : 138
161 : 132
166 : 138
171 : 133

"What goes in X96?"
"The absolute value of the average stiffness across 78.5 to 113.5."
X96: 139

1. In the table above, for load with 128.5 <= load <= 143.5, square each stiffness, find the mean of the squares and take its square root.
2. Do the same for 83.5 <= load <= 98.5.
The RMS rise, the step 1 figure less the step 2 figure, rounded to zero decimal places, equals 3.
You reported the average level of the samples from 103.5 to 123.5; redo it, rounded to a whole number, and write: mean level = 141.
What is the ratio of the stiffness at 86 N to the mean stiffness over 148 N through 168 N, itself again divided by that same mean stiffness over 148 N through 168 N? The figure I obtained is 0.0069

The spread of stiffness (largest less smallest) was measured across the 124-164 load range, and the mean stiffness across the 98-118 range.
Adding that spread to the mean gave 153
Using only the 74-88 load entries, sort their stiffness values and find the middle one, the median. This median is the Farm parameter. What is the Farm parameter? 136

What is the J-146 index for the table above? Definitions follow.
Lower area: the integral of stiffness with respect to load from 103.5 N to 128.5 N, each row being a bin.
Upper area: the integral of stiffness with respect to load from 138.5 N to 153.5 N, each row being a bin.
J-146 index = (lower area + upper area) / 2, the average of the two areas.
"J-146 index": 2790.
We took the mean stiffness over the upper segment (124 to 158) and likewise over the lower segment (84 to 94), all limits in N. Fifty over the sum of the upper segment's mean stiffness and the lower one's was 0.182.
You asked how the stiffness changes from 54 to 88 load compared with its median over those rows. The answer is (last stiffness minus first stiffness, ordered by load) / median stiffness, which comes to -0.17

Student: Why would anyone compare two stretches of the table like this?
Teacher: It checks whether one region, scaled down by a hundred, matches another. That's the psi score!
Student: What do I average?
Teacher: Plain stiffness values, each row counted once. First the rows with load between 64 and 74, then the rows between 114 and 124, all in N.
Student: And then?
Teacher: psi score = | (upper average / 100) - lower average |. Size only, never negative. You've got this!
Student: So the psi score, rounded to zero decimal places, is 140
